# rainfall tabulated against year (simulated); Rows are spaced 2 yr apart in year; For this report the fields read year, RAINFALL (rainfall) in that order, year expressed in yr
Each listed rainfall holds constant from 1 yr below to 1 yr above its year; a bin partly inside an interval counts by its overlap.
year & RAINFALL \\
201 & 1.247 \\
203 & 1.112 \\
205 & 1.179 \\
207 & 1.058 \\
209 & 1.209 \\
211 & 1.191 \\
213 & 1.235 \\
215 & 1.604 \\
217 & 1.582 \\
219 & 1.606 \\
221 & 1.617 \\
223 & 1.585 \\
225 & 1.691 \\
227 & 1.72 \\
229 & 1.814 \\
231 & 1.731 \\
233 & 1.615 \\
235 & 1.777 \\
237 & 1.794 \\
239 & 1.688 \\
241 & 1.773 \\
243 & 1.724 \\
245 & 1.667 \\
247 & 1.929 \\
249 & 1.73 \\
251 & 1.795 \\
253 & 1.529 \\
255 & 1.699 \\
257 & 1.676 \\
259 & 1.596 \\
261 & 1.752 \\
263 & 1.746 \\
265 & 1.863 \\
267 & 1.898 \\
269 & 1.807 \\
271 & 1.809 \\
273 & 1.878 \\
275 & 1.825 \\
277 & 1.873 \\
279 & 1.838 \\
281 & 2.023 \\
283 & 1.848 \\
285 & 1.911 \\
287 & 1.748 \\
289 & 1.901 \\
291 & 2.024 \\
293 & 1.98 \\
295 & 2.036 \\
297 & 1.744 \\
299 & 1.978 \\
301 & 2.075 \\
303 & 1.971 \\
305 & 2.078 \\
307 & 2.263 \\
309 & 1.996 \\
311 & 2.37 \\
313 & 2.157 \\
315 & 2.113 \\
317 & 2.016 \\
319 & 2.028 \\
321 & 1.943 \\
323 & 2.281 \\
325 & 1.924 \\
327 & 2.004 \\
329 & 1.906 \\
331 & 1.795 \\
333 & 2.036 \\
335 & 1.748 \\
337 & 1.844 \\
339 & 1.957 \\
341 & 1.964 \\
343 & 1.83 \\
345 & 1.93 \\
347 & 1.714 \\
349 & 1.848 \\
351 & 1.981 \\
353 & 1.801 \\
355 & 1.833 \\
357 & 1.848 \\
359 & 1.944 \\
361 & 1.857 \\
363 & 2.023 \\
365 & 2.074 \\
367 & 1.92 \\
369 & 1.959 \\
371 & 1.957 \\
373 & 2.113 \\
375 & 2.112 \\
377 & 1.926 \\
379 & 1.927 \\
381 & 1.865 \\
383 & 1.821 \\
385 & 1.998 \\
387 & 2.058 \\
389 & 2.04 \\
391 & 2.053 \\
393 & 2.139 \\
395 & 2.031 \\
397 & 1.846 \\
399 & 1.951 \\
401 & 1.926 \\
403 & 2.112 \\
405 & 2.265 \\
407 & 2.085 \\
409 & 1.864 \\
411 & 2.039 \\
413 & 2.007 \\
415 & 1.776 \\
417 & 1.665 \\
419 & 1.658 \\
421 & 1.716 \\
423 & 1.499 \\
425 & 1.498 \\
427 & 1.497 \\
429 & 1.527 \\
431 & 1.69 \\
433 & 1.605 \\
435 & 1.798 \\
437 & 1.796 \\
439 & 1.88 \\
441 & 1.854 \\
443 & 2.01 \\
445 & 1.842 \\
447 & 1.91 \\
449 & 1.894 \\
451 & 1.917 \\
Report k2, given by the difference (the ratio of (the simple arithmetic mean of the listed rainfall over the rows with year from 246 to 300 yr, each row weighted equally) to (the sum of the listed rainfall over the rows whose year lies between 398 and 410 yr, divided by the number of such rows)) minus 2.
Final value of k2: -1.10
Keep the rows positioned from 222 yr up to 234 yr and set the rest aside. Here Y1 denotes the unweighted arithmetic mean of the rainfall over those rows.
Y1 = 1.69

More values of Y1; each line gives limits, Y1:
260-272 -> 1.81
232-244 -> 1.73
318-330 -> 2.01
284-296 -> 1.93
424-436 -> 1.60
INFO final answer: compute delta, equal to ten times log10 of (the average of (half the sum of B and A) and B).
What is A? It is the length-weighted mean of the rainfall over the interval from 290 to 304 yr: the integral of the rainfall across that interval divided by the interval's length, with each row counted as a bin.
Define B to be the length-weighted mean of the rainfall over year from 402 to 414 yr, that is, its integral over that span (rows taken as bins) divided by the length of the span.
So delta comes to 3.10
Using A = 1.97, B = 2.06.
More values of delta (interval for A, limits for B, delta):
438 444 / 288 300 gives 2.87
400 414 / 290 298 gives 2.94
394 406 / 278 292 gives 2.85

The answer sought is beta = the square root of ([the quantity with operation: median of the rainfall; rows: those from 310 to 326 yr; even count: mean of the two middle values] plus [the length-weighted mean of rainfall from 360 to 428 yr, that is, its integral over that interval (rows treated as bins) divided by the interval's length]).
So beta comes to 2.00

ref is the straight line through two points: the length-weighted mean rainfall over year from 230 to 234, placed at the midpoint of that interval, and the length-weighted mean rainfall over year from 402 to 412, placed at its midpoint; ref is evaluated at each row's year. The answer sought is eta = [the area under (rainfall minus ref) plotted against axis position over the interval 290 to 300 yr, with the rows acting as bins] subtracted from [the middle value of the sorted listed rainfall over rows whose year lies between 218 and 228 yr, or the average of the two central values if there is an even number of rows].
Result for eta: 0.3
